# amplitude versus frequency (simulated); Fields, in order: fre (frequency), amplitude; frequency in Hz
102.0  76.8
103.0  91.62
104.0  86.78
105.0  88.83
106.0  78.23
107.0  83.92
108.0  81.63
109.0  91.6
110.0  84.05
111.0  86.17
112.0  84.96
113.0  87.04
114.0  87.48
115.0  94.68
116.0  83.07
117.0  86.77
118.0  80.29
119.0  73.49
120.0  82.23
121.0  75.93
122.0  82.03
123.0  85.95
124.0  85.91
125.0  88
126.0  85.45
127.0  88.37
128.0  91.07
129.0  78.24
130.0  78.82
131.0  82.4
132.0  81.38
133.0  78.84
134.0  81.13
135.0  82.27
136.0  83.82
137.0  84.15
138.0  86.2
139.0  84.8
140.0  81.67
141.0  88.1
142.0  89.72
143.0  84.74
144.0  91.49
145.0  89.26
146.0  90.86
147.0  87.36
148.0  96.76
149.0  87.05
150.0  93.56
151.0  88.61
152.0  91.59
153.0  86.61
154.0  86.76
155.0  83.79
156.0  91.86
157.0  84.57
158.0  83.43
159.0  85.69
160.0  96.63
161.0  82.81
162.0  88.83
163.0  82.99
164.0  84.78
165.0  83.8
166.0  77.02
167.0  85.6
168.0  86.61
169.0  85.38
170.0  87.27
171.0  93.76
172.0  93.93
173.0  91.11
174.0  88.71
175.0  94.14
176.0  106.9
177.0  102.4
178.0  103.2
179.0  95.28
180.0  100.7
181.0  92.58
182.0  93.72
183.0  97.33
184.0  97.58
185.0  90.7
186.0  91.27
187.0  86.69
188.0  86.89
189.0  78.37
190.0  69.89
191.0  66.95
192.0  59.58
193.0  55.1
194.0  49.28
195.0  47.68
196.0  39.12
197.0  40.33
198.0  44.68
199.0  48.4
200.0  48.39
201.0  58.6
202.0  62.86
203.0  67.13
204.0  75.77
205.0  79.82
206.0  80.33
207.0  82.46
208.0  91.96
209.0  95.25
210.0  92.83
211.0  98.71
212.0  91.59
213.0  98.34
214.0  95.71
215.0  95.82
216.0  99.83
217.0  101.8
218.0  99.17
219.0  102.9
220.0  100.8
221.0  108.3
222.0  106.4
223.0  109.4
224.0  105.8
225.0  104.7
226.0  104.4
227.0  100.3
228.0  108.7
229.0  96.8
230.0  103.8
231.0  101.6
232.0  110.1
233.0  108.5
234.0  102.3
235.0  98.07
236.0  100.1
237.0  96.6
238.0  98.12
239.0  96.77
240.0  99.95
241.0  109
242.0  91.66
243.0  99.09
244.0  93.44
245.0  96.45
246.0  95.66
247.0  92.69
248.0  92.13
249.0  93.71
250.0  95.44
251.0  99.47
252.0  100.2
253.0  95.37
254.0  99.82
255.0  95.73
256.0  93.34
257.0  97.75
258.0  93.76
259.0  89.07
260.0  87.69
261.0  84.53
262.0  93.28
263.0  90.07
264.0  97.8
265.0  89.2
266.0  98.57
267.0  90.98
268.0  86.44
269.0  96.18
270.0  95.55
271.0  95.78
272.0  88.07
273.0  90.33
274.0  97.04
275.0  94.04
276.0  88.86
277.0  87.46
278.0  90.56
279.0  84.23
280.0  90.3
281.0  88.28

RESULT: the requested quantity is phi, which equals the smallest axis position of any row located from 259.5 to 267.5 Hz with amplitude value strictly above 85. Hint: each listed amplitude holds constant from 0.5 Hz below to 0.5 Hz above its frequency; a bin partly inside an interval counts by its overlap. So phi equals 260.0 Hz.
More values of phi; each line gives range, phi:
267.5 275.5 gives 268.0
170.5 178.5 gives 171.0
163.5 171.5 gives 167.0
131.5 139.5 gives 138.0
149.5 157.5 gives 150.0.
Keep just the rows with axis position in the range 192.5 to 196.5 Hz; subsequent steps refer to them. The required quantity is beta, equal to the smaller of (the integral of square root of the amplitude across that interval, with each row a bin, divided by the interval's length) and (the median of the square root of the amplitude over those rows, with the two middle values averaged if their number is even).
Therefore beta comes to 6.9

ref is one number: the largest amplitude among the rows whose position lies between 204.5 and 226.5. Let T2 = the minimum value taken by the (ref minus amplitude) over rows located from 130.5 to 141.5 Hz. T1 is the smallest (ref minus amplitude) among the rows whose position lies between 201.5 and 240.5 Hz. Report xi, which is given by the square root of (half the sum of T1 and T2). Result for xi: 3.2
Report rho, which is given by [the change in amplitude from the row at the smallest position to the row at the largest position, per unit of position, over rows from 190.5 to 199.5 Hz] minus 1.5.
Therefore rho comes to -3.8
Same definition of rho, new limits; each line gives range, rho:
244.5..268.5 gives -1.9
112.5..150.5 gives -1.3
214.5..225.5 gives -0.6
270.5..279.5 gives -2.9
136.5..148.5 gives -0.4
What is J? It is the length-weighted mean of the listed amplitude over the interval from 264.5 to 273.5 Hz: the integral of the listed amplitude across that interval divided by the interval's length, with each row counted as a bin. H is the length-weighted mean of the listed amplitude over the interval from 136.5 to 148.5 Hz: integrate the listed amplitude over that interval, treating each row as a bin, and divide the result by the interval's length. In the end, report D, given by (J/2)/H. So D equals 0.53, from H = 88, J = 92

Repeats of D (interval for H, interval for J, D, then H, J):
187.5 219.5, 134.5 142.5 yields 0.57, 75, 85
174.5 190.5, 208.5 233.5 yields 0.55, 93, 102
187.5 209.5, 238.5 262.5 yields 0.73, 65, 95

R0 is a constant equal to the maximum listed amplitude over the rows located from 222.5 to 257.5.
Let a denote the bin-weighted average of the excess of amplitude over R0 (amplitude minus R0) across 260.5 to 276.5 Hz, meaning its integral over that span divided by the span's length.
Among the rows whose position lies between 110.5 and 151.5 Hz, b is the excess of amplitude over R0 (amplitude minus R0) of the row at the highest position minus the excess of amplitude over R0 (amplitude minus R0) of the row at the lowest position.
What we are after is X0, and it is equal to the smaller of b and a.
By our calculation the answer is -18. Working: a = -18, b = 2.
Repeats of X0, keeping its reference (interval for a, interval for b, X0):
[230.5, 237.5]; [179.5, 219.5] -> -8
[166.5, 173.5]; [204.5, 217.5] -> -21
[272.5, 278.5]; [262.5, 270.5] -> -19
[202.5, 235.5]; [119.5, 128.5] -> -13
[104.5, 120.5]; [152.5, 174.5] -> -25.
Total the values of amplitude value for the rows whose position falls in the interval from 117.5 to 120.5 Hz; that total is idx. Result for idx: 236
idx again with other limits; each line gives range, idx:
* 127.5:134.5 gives 572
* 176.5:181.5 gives 494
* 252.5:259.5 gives 665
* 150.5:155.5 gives 437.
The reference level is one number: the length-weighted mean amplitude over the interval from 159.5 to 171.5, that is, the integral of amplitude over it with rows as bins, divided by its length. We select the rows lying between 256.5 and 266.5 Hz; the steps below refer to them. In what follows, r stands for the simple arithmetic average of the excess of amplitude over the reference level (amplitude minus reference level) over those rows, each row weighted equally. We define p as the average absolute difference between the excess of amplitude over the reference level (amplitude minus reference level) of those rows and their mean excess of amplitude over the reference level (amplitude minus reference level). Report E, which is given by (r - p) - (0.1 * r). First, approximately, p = 4.1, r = 6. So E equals 1.2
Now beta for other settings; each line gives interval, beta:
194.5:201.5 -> 6.8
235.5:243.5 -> 9.9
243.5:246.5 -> 9.8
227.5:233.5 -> 10.2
